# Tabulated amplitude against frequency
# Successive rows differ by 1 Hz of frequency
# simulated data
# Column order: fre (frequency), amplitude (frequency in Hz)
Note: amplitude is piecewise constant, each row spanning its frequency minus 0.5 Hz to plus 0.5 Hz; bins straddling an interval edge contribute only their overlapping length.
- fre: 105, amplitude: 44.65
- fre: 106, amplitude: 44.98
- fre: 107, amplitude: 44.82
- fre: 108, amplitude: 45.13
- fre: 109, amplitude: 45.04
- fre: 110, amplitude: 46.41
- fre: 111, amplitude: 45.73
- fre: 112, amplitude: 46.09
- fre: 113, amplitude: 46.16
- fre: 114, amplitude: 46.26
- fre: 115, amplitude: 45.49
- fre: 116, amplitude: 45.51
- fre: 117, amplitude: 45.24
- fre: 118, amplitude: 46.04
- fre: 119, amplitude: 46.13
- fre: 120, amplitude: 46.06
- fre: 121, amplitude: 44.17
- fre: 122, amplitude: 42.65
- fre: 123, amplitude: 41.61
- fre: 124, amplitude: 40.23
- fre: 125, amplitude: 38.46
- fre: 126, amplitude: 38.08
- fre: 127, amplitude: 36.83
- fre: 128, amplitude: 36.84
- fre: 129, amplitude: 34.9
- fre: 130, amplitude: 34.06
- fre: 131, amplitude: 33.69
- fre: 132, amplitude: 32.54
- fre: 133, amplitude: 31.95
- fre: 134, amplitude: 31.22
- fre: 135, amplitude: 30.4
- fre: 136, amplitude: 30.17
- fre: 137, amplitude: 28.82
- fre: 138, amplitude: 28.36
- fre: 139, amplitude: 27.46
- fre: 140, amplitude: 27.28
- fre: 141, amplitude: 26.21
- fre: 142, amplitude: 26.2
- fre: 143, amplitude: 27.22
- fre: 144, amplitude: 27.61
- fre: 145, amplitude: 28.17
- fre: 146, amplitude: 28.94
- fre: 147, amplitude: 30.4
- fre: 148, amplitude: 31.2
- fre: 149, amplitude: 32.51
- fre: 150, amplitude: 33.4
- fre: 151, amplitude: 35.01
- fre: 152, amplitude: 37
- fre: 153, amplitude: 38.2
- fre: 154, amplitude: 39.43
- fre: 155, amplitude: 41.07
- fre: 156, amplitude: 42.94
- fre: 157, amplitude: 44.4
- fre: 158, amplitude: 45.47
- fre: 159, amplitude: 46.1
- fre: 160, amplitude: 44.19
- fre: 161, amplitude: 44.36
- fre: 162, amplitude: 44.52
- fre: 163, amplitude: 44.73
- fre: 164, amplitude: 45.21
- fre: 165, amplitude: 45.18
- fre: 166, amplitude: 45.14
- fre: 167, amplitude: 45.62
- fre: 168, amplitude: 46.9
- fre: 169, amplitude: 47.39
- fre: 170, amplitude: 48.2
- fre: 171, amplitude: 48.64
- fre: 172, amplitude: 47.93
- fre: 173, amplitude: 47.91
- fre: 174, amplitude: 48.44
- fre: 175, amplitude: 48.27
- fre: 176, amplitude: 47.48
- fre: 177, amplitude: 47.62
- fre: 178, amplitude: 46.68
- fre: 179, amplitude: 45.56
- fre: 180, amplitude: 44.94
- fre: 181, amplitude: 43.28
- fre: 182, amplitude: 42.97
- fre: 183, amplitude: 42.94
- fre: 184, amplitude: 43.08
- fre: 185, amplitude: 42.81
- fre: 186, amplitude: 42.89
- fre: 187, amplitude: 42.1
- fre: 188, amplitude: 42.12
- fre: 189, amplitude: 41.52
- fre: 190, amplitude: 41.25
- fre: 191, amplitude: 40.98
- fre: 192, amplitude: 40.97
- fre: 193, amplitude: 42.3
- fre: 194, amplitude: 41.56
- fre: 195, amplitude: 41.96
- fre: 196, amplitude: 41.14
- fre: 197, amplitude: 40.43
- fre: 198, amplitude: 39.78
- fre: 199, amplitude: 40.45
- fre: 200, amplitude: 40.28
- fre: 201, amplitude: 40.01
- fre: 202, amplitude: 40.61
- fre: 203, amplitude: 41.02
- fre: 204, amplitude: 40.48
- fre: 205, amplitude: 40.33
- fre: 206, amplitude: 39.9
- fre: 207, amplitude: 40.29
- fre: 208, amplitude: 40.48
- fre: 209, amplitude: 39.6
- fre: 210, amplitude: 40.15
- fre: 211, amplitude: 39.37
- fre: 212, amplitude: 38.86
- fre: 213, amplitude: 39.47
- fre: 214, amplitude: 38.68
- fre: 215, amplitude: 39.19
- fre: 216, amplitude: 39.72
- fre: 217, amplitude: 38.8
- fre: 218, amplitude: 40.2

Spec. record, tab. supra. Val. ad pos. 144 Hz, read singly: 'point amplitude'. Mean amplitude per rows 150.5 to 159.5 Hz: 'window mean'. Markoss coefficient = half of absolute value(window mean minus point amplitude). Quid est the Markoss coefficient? 7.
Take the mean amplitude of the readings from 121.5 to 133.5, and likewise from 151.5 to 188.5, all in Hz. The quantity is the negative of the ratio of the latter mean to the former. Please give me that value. -1.21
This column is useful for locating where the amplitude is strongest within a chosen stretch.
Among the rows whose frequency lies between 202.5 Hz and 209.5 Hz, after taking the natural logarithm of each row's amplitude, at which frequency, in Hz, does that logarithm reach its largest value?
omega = 203 Hz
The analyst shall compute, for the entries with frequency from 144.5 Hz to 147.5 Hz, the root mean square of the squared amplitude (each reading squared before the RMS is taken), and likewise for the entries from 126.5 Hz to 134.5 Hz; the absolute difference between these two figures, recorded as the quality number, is 314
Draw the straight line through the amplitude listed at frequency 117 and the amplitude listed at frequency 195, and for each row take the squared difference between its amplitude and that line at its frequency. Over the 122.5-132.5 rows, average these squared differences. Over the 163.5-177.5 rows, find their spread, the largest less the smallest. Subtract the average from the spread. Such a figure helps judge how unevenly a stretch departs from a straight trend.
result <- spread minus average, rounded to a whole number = -44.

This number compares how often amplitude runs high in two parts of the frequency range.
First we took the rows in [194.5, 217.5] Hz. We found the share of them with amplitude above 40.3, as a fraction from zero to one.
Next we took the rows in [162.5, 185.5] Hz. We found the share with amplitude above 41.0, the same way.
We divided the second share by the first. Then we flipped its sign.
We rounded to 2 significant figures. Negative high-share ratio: -2.6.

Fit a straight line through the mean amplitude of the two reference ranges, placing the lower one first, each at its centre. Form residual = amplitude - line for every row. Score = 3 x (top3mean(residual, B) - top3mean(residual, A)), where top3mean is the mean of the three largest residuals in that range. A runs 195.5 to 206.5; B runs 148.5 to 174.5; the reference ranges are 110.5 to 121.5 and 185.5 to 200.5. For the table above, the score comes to 18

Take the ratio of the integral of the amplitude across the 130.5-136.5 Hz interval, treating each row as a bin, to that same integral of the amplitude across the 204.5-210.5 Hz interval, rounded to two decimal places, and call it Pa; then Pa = 0.79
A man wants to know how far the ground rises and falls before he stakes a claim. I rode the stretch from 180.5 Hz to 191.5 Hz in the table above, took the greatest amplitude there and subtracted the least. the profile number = 2.30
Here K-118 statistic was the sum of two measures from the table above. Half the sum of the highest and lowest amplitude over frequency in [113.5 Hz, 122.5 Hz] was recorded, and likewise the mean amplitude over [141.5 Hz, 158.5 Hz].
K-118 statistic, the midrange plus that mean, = 79.1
